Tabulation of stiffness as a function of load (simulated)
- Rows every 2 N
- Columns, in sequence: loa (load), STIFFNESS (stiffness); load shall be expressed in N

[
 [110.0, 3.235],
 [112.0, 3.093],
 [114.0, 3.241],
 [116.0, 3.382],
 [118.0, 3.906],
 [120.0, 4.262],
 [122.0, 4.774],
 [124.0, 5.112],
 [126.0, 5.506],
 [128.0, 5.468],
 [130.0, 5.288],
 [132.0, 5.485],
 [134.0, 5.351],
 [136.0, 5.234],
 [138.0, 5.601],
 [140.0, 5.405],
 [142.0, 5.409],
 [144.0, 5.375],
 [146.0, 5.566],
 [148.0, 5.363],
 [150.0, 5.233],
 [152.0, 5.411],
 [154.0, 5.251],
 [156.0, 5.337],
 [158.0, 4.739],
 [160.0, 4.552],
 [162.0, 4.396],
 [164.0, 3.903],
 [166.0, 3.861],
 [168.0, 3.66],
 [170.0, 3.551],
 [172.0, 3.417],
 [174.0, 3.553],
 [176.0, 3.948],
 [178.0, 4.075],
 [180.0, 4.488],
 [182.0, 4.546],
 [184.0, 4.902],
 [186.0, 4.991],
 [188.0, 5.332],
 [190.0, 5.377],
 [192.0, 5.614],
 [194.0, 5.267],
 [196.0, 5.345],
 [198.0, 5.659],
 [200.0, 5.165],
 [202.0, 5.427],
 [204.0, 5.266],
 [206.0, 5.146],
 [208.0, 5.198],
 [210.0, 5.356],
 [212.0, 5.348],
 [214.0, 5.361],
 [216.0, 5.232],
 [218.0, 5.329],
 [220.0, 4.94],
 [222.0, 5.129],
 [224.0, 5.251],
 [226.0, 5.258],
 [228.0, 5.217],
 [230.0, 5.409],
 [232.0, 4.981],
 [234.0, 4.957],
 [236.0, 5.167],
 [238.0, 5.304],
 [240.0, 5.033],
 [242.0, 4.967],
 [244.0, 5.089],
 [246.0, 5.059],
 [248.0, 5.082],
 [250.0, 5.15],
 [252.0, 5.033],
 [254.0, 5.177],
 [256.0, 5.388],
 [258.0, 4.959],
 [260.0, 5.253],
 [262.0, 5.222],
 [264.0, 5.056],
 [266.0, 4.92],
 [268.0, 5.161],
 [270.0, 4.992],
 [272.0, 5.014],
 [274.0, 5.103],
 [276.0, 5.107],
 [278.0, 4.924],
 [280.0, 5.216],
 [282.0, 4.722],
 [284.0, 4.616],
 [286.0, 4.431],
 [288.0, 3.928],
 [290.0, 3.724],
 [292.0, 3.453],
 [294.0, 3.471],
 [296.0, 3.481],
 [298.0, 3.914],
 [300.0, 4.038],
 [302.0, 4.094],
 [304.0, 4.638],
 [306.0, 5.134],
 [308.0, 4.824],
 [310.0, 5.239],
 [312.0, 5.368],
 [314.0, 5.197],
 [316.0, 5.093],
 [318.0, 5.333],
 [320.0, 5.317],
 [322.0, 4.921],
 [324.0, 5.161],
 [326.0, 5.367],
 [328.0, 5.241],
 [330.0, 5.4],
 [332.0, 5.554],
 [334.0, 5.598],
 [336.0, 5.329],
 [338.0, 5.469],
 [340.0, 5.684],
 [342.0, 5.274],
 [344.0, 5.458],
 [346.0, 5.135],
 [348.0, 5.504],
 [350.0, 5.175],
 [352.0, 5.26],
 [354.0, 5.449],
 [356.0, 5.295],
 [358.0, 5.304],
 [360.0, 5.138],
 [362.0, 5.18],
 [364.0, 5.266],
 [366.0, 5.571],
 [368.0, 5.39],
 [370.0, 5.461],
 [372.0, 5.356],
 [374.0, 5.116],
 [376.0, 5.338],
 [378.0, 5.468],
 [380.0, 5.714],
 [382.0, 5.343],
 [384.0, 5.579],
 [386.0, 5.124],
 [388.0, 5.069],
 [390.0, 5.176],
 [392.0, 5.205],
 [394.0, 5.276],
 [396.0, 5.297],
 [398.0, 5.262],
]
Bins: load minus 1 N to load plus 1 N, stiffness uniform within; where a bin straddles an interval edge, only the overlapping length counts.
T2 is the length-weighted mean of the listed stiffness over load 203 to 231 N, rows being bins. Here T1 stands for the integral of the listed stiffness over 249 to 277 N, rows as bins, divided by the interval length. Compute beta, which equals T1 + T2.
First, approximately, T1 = 5.11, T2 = 5.2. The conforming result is 10.4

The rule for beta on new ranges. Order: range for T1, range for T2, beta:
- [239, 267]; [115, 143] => 10.1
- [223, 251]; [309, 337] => 10.4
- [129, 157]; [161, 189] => 9.6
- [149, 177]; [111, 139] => 9.0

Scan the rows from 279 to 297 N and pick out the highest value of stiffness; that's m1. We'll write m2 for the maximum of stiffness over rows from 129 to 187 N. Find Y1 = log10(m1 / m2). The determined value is -0.031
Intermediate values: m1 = 5.216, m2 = 5.601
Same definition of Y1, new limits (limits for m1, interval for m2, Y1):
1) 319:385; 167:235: 0.004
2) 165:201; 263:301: 0.035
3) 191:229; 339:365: -0.002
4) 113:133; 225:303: 0.008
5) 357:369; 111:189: -0.002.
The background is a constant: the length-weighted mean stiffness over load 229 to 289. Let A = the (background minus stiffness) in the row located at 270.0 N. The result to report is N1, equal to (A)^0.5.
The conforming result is 0.1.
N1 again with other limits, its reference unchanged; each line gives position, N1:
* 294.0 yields 1.2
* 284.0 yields 0.6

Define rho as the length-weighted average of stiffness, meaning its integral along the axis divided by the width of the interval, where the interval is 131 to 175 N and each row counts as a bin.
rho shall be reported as 4.80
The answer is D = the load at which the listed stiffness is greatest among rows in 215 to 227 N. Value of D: 218.0 N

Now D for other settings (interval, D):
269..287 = 280.0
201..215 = 202.0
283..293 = 284.0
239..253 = 250.0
